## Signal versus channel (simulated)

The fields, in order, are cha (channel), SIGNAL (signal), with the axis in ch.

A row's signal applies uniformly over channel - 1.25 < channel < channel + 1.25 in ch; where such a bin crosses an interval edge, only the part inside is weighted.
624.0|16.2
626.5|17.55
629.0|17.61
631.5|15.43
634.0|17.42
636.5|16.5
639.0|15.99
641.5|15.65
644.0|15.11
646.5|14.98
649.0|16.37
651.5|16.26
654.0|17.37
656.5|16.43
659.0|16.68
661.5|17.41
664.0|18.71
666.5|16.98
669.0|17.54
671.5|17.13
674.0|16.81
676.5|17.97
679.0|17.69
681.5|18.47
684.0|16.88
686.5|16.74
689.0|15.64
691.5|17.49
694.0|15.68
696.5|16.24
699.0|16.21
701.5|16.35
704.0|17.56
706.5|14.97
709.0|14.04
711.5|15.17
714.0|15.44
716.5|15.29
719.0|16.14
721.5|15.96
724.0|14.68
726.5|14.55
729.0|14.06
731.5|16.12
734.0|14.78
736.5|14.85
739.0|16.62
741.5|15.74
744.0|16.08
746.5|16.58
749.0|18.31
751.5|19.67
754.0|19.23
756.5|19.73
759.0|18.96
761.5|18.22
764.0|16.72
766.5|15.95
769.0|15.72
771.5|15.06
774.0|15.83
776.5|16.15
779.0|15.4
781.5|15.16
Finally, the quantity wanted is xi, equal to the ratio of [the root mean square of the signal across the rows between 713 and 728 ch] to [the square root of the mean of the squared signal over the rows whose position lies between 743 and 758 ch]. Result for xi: 0.84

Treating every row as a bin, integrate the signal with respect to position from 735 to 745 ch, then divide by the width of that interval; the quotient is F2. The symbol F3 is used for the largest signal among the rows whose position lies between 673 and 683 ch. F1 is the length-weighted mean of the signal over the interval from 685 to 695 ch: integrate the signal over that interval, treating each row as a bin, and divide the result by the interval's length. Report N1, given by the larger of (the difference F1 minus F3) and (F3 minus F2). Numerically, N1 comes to 2.7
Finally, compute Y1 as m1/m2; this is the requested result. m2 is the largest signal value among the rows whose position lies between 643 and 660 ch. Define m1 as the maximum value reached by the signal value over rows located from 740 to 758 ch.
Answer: 1.14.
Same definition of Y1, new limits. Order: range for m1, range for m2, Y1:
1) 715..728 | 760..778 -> 0.89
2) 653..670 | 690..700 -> 1.07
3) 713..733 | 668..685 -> 0.87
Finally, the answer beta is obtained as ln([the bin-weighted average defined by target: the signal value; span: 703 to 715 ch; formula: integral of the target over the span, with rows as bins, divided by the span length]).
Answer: 2.73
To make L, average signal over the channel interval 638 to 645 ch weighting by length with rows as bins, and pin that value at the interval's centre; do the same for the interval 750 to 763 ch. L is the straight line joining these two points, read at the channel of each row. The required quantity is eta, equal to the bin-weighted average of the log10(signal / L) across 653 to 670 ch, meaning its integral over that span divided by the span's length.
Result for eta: 0.03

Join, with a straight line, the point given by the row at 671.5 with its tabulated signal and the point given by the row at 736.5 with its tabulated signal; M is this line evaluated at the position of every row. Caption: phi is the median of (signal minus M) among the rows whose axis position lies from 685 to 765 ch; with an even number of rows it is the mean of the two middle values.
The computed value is 0.4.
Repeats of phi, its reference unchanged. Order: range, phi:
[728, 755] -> 1.5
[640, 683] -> -0.3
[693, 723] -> -0.1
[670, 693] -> 0.2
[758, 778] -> 2.5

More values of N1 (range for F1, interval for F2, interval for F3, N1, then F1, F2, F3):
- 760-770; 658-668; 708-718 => 1.3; 16.7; 17.5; 15.44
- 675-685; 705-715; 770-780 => 1.6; 17.8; 15.0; 16.15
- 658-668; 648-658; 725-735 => 1.3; 17.5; 16.6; 16.12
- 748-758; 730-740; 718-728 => 3.1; 19.3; 15.5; 16.14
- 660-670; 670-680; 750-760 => 2.3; 17.6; 17.4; 19.73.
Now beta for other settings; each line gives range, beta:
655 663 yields 2.83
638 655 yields 2.77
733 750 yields 2.78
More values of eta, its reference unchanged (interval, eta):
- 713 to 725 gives -0.06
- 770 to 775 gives -0.10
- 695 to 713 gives -0.05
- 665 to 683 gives 0.02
